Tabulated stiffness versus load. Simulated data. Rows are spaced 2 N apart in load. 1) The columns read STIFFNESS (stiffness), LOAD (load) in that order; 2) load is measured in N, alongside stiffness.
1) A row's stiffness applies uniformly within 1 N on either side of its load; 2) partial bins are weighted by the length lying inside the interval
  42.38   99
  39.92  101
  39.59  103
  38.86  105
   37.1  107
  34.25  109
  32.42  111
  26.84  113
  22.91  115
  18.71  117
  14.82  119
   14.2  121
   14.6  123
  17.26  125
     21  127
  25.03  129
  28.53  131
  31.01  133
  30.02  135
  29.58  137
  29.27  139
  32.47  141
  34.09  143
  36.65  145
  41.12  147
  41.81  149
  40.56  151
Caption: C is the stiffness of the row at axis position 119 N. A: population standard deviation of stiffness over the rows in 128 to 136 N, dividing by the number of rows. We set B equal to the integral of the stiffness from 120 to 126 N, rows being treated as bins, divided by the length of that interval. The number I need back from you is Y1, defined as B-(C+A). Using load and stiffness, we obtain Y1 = -1.7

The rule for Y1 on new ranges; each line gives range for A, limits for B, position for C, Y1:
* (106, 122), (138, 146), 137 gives -4.8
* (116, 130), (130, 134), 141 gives -6.4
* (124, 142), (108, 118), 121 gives 8.1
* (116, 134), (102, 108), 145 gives -4.1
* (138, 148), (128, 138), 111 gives -7.6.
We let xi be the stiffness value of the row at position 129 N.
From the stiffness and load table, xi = 25.03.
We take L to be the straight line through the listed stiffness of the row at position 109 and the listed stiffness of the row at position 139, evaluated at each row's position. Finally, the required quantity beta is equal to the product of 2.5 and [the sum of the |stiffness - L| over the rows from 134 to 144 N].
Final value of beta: 23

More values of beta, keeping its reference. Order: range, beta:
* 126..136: 48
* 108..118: 82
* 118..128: 194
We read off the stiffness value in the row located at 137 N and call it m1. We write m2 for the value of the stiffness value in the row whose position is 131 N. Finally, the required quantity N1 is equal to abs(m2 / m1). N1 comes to 1.0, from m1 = 29.58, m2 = 28.53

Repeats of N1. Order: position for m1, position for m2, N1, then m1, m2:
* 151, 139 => 0.7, 40.56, 29.27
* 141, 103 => 1.2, 32.47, 39.59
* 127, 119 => 0.7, 21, 14.82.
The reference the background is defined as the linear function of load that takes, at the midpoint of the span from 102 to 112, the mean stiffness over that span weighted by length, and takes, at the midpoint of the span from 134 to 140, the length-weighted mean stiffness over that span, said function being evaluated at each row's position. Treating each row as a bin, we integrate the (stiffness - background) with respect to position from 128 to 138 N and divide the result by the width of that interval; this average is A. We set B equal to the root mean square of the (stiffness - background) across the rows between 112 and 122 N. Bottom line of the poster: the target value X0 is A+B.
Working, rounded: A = -1.7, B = 15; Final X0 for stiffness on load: 14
